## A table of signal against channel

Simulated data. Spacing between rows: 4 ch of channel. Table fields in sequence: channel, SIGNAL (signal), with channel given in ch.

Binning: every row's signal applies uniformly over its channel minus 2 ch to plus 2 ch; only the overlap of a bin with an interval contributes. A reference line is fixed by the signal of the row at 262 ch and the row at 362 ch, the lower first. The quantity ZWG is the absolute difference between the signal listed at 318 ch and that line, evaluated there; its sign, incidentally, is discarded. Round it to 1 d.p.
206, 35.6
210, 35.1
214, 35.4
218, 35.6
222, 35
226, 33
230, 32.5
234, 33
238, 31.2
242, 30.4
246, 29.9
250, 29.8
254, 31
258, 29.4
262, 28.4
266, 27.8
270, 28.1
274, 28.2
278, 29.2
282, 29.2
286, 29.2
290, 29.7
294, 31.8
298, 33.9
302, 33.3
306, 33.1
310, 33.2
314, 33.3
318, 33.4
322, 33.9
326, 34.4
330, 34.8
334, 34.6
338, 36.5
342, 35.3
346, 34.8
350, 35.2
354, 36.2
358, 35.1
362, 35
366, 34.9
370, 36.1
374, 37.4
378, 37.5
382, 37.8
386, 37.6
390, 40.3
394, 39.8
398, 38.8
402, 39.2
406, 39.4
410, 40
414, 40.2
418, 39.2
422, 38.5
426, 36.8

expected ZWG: 1.3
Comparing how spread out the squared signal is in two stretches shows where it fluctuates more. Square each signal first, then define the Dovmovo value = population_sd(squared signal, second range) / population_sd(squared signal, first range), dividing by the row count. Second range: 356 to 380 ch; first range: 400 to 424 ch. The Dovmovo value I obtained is 1.8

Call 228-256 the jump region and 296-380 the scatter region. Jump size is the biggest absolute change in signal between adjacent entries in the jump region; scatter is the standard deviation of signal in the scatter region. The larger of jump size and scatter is 1.80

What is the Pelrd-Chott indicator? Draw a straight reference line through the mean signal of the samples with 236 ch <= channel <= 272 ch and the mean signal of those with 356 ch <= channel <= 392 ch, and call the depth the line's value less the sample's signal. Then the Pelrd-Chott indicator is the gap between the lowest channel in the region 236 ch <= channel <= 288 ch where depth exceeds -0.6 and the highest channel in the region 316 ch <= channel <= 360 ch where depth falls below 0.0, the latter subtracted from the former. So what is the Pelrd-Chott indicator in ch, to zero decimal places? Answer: -104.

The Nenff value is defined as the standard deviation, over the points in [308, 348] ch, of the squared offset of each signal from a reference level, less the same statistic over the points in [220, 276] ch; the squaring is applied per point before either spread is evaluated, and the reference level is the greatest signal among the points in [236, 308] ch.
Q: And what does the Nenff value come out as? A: -11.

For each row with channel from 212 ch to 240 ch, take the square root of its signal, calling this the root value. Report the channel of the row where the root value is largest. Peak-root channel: 218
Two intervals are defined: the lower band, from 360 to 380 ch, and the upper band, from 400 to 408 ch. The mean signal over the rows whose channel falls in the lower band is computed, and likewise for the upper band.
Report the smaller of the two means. 36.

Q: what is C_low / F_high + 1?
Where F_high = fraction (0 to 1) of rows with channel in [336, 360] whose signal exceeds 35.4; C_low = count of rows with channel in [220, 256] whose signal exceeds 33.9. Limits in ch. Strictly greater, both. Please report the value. 4.0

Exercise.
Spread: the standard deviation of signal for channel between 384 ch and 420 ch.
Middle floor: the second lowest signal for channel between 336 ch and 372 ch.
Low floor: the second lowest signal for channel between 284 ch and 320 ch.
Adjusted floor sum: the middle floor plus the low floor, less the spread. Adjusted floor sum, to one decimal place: 63.8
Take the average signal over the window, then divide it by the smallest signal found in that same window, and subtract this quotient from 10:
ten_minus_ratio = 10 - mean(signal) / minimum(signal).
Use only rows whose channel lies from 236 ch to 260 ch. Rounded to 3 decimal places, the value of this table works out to 8.970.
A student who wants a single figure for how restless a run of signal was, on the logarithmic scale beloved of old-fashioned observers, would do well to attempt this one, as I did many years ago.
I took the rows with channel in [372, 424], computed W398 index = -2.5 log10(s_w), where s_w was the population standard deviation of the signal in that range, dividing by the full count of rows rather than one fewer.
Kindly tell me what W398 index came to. 0.0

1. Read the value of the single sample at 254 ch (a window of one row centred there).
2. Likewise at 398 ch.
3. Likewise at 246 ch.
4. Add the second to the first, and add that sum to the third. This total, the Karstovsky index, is 100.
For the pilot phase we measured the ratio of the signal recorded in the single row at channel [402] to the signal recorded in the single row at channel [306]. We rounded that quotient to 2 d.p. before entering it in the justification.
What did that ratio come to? 1.18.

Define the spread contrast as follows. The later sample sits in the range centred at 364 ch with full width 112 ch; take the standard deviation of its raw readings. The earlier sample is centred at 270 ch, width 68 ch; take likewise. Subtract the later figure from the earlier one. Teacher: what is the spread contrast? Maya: -0.6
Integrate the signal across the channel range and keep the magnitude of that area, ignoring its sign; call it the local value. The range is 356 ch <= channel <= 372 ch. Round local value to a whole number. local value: 564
